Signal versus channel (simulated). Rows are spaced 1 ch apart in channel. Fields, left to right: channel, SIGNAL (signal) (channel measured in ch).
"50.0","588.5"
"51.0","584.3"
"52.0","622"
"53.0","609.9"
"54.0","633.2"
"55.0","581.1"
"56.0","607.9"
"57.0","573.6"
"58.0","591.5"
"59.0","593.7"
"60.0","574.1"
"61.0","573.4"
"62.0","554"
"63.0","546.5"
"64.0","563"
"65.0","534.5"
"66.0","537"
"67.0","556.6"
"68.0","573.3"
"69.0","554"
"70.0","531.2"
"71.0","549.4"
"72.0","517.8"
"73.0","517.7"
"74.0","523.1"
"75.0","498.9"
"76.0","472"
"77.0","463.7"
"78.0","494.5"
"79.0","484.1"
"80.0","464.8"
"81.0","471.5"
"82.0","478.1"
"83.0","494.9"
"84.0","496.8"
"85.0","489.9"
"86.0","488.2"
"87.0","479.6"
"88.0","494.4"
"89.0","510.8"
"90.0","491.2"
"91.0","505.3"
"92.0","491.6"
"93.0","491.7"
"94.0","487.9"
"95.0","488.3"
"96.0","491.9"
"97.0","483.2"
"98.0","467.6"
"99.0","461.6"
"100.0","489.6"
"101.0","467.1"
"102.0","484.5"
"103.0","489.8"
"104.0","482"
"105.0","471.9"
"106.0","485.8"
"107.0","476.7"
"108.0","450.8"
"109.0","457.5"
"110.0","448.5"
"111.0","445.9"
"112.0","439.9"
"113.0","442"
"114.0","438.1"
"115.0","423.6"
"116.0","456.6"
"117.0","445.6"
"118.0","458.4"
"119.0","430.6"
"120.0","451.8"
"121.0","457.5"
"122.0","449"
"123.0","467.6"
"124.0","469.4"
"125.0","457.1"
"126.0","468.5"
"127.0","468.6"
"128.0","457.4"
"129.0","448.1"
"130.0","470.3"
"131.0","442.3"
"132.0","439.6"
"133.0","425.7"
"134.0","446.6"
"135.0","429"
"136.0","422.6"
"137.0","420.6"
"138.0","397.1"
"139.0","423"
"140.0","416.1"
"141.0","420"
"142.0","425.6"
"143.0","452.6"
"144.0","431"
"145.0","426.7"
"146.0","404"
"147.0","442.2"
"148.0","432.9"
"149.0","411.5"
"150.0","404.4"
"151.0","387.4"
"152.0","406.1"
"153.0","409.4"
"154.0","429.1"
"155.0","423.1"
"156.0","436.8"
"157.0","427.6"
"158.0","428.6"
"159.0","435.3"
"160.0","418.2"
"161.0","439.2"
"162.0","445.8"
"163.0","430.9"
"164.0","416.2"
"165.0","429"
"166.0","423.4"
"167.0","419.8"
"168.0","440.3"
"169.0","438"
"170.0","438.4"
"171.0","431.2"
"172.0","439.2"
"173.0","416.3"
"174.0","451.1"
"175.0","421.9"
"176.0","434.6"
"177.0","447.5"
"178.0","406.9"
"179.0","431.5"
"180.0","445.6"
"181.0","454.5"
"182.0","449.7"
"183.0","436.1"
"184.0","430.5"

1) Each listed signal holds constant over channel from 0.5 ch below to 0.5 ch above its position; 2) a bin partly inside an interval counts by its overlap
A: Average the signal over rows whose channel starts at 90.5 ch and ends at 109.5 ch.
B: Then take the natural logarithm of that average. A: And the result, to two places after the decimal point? 6.17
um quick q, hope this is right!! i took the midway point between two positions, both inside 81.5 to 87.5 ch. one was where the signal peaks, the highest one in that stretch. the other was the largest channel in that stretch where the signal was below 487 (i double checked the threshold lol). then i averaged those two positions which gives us 85.5 ch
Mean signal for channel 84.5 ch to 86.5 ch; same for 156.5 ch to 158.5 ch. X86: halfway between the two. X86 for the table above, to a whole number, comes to 459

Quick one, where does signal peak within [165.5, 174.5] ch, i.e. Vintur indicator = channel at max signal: 174.0 ch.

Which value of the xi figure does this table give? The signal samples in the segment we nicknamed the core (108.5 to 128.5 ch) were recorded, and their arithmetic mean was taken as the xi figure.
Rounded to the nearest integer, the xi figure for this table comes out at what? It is 452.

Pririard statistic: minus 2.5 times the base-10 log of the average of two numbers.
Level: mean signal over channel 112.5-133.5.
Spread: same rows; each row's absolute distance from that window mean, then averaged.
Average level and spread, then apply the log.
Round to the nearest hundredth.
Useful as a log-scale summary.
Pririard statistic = -5.91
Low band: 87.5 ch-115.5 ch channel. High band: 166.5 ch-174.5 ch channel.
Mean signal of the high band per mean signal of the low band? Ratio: 0.92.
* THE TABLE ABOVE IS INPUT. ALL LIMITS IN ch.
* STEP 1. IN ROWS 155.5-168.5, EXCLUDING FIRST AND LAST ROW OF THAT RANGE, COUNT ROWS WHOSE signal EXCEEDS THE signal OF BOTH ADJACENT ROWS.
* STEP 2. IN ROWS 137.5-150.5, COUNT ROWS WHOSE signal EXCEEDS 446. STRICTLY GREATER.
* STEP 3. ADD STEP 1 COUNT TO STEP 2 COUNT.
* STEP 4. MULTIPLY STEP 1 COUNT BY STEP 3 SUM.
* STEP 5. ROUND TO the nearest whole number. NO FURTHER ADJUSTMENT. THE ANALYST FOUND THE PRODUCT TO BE 12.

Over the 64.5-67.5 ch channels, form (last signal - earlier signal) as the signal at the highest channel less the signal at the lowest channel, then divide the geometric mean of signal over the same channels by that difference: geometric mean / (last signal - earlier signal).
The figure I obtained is 25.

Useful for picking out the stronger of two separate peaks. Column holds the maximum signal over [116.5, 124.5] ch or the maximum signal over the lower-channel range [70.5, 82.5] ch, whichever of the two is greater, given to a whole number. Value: 549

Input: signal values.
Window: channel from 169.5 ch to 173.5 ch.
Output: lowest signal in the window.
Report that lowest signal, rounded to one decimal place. 416.3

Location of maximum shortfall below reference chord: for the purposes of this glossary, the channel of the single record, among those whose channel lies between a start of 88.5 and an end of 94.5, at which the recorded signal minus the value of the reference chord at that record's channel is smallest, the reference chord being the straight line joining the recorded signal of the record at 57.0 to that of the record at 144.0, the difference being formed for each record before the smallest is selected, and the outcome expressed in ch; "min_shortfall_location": 90.0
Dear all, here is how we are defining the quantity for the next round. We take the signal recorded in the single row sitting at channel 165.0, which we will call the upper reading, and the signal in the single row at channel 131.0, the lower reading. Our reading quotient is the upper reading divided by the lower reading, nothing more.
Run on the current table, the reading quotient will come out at 0.970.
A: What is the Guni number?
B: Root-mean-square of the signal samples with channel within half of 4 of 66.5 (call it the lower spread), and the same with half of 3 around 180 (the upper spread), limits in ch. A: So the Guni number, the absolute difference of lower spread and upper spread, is 107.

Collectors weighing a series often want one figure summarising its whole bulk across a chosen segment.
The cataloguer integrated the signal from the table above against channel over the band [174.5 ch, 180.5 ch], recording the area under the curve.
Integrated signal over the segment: 2588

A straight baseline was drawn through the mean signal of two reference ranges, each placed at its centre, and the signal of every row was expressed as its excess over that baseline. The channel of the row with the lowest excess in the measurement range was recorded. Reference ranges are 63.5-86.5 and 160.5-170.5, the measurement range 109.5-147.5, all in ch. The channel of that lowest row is 138.0 ch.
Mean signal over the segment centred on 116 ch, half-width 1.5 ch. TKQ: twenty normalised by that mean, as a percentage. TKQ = 4.5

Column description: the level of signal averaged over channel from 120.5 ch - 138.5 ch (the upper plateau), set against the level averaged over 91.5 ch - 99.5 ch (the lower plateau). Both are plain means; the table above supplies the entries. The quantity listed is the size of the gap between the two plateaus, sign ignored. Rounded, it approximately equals 36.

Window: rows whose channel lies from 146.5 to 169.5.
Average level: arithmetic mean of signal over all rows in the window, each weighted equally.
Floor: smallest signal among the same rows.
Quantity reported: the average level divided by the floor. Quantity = 1.10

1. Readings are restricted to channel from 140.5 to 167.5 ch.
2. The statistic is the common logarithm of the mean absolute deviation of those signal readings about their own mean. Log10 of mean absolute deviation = 1.04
